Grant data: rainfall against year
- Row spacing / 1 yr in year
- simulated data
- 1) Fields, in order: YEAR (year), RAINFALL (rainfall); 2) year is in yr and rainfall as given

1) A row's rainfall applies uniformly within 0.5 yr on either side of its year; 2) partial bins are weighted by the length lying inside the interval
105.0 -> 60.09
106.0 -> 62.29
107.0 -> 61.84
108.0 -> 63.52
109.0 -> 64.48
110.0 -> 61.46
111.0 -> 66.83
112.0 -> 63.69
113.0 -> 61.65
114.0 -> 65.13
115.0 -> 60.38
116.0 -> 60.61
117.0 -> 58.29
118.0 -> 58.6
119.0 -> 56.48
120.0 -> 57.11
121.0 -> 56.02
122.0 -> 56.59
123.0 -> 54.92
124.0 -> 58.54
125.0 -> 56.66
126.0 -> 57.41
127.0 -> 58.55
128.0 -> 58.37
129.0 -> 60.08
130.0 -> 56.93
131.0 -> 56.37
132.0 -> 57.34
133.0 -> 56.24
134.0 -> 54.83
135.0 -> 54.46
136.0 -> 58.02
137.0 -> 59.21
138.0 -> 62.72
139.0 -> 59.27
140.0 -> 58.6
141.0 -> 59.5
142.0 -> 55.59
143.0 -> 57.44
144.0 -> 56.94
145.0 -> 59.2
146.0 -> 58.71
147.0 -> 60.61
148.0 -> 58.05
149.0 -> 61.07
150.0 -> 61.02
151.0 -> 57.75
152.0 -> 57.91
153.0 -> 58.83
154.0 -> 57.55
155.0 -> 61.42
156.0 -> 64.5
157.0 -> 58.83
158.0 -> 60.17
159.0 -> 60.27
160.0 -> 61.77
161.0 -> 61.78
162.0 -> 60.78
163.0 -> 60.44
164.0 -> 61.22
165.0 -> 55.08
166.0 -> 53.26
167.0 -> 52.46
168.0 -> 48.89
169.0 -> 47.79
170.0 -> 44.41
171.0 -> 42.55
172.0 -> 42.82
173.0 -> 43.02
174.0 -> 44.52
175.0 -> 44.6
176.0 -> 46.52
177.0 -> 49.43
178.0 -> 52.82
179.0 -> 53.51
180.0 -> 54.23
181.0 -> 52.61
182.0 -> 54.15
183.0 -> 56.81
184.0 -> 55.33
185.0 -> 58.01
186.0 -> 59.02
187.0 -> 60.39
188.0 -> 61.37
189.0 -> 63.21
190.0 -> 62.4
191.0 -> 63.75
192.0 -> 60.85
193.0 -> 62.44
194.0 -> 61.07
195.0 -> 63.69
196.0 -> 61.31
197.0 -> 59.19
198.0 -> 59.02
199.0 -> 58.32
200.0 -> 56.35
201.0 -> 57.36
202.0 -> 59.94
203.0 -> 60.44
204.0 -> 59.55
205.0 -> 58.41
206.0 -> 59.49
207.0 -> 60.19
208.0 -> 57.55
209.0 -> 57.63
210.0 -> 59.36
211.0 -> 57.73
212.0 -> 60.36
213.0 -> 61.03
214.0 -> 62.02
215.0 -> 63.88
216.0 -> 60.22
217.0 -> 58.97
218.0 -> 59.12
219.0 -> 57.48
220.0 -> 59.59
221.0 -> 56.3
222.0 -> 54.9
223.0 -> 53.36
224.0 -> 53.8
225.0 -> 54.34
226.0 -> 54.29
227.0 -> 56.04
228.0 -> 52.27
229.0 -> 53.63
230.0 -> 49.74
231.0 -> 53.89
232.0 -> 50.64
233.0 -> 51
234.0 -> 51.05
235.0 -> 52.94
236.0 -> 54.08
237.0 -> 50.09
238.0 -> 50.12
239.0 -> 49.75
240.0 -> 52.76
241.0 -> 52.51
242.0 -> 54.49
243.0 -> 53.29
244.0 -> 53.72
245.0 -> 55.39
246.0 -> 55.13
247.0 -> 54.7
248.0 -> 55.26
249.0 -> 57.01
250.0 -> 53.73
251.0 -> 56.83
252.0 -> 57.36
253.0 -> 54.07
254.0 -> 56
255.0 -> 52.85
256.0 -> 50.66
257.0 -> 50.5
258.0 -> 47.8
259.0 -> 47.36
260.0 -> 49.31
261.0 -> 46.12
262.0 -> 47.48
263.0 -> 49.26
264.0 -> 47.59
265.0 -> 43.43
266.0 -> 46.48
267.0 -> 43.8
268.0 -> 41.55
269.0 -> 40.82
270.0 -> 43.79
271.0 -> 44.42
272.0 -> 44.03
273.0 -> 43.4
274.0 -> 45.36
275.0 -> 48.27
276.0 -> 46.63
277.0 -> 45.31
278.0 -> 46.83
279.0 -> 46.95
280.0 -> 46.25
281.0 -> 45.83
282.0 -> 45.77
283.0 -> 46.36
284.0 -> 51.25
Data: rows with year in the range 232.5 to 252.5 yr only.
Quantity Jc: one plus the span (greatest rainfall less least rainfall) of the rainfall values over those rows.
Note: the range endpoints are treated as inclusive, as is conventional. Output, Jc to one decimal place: 8.6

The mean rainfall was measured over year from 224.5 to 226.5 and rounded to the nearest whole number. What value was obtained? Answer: 54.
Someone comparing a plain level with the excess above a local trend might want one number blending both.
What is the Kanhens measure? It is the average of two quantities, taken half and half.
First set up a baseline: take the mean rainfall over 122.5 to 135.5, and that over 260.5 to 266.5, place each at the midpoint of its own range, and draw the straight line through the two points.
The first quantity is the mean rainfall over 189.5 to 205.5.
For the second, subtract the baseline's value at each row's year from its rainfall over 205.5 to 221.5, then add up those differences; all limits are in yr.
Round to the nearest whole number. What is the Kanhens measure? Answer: 101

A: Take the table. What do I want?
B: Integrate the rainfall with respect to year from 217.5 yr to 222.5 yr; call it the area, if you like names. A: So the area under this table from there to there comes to 287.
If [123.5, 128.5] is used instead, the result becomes 290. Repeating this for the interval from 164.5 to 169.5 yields 257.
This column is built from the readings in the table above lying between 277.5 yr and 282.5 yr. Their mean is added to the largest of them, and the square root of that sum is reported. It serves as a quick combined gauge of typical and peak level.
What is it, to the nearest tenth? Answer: 9.7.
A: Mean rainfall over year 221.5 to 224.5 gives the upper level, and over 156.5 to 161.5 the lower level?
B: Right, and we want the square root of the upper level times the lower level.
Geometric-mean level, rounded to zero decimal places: 57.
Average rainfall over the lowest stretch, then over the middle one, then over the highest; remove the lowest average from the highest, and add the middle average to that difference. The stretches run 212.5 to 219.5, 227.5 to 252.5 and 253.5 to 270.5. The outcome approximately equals 40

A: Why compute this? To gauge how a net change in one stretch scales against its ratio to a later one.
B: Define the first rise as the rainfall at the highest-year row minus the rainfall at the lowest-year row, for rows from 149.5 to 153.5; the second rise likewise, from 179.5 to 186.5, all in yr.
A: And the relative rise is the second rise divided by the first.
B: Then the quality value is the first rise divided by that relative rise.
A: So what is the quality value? 1.0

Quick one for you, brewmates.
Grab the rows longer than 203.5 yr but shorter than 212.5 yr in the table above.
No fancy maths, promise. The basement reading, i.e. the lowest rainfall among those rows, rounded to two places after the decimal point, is 57.55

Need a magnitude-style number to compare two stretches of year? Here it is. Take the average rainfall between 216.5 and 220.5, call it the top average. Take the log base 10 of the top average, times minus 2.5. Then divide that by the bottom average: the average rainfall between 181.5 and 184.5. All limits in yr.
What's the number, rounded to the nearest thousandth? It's -0.080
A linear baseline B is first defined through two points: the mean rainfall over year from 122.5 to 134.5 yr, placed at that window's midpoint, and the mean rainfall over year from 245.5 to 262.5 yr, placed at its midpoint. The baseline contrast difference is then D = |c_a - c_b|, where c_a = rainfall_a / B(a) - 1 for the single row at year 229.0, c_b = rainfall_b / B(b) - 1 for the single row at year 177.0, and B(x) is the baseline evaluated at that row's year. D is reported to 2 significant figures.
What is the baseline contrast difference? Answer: 0.11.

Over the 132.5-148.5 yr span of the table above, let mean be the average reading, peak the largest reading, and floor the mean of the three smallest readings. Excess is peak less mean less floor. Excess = -50.3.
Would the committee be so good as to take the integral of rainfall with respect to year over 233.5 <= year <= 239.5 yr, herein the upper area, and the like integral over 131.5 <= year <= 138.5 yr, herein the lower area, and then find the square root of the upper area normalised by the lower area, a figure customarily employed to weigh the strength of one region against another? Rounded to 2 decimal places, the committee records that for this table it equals 0.87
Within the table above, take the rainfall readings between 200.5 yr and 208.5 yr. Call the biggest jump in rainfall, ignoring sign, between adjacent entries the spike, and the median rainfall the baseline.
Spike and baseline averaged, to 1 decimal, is 31.1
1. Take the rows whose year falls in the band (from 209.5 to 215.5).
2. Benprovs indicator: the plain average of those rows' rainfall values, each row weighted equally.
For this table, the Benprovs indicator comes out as 60.7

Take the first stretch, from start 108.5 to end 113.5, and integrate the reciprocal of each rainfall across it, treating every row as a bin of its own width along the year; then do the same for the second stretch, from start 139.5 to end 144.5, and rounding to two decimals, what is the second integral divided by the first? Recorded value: 1.10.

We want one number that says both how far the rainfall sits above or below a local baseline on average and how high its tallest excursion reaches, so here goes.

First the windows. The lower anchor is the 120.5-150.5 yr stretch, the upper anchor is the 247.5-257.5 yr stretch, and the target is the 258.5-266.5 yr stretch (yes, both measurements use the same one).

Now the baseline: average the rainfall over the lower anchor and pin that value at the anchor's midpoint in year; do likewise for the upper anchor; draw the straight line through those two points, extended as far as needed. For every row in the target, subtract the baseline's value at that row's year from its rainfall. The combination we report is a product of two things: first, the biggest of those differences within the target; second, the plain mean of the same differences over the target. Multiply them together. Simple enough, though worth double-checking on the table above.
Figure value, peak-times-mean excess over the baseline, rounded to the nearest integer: 34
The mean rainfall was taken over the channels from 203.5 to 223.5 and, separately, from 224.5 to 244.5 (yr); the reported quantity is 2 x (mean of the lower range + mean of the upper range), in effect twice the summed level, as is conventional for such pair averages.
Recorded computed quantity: 223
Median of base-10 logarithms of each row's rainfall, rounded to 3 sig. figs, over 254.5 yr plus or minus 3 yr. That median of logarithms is 1.73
